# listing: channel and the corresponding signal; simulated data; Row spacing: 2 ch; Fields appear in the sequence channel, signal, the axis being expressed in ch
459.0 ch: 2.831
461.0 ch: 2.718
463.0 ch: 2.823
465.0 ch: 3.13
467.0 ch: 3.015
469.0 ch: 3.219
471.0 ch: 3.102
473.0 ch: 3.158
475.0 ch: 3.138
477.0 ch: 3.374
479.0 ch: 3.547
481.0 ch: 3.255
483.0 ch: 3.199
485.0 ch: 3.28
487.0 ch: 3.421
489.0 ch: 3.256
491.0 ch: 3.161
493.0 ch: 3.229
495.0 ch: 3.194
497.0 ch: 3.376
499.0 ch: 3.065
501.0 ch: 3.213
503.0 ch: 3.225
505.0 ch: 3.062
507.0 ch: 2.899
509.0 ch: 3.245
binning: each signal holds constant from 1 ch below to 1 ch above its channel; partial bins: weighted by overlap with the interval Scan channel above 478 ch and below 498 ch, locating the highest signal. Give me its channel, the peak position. 479.0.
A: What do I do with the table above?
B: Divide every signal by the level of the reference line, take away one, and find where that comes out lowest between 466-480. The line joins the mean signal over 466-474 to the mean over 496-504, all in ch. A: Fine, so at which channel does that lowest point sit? 467.0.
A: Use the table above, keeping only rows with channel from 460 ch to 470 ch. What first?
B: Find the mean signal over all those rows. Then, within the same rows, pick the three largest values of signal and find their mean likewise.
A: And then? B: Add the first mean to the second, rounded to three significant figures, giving 6.10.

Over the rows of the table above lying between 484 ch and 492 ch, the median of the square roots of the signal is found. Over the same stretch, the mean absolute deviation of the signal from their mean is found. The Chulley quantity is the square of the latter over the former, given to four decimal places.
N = 0.0028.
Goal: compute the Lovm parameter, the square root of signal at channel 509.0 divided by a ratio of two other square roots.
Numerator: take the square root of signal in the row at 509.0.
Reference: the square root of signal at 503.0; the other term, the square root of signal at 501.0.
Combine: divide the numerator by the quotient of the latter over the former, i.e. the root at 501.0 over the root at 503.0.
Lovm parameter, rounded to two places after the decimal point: 1.80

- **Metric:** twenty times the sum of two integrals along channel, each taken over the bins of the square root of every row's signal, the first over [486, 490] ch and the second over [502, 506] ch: 288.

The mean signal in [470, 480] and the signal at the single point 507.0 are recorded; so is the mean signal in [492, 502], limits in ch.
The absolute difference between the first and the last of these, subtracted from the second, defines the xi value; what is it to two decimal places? 2.85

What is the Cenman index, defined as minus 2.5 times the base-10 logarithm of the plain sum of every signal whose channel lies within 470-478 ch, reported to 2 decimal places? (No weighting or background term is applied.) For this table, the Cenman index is -2.77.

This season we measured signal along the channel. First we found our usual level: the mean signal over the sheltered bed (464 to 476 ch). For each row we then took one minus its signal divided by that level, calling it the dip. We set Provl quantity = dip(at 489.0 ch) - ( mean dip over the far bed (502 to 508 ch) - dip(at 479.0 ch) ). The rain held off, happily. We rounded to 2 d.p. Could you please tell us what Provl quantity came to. -0.20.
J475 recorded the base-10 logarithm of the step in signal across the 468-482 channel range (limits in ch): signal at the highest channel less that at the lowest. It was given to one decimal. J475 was -1.4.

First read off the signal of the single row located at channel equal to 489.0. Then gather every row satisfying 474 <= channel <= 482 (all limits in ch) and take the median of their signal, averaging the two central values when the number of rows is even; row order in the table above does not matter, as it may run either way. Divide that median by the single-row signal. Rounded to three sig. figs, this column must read 1.02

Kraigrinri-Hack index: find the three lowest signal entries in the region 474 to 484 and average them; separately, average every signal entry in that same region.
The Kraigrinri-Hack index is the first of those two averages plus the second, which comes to 6.50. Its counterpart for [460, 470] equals 5.83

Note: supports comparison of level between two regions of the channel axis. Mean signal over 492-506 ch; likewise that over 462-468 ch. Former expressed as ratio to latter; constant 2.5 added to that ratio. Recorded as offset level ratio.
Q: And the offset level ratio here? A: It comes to 3.57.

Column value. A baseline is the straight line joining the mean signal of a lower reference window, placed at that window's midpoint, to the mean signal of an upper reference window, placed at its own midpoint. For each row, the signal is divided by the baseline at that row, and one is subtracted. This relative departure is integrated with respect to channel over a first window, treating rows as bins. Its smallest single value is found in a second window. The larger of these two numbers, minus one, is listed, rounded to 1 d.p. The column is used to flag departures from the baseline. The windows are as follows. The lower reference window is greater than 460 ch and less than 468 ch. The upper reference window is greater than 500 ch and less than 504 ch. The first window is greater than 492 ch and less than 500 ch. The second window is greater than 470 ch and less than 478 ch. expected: -0.9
